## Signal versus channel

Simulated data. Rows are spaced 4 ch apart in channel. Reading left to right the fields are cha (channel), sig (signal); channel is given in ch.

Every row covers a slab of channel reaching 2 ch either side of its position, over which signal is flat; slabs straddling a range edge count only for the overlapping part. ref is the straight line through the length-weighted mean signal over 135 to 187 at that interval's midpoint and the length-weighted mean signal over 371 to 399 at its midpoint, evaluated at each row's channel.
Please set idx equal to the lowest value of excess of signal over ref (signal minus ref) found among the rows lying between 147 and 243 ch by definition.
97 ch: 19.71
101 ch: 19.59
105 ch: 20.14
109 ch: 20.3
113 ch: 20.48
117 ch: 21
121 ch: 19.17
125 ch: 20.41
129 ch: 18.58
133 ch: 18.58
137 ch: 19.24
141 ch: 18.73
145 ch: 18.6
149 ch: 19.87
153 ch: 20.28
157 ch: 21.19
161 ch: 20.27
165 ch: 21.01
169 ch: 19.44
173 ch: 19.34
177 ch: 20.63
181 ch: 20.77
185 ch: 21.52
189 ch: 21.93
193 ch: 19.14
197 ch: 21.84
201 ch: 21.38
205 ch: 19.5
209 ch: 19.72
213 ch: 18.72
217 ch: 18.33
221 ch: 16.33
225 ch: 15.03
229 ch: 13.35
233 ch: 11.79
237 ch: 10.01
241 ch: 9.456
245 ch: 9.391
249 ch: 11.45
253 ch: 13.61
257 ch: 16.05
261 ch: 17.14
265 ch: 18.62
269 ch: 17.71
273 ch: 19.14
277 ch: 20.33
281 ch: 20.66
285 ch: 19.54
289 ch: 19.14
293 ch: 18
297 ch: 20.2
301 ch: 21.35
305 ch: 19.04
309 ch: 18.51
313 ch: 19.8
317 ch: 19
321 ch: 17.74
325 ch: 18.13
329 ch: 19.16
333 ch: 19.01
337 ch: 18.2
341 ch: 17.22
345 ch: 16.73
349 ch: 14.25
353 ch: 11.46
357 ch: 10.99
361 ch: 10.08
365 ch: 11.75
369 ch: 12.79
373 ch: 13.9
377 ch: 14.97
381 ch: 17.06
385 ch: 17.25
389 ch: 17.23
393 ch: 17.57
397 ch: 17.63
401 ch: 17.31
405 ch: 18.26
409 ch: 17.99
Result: -9.3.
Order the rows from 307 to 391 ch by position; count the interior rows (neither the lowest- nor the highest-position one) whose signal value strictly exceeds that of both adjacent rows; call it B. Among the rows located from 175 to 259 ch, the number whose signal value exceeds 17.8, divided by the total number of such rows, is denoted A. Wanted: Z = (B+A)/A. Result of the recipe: 6.7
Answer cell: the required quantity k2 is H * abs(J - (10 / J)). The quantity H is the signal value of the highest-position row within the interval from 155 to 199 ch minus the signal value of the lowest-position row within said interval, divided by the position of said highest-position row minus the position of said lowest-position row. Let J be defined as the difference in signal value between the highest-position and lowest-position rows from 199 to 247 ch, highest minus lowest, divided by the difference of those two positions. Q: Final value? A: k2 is 1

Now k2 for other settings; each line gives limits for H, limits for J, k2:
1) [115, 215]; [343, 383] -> -26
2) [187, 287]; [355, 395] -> -1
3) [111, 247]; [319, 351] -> -7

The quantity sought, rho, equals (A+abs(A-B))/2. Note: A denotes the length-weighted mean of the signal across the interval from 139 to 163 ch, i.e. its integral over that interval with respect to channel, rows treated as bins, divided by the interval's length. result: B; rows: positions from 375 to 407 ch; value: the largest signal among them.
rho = 10.7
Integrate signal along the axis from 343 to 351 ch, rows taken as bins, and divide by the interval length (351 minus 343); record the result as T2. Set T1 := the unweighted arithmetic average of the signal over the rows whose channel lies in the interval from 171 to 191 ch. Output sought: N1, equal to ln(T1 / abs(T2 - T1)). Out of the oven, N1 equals 1.4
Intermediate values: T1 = 20.8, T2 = 15.5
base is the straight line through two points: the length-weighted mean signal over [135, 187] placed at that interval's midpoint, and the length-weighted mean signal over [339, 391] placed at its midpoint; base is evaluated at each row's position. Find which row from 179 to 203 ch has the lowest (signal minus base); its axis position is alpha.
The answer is 193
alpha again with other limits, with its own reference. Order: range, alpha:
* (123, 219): 129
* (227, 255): 241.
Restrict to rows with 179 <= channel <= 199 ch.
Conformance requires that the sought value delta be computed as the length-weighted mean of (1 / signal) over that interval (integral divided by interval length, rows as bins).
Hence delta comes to 0.048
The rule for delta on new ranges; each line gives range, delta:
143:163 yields 0.050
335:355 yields 0.066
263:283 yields 0.052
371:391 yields 0.063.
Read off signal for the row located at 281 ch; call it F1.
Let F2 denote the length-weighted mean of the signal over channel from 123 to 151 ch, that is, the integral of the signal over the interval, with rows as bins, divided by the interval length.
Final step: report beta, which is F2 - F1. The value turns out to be -2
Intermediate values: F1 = 20.66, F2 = 19.1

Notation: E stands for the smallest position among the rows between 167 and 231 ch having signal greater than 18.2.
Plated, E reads 169 ch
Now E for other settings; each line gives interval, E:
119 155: 121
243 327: 265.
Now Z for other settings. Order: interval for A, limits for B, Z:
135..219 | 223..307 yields 4.0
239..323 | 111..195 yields 10.7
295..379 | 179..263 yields 7.3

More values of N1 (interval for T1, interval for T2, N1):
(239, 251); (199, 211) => 0.0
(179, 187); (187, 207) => 4.0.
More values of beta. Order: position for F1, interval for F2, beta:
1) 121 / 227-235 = -7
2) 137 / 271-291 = 1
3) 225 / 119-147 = 4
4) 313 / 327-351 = -2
